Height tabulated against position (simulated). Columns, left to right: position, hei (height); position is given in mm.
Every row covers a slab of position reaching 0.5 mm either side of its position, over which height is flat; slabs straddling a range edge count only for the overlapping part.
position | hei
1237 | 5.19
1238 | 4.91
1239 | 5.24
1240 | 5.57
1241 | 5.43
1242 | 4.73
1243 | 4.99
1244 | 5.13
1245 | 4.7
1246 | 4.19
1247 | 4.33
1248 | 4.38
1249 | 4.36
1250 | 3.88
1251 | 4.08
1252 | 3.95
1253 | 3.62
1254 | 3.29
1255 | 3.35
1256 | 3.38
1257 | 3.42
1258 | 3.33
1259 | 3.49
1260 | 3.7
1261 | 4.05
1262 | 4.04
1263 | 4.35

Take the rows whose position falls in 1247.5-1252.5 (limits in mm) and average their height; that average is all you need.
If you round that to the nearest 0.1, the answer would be 4.1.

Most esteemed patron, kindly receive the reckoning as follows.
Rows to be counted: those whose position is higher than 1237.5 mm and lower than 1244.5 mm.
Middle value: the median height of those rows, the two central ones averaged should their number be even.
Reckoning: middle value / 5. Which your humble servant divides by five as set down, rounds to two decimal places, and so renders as 1.03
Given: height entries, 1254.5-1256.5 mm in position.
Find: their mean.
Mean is 3.4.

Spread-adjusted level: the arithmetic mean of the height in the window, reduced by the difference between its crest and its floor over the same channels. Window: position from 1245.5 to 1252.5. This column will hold 3.7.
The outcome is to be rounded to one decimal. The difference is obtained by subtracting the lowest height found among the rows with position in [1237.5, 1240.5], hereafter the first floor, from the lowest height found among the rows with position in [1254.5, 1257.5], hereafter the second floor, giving -1.6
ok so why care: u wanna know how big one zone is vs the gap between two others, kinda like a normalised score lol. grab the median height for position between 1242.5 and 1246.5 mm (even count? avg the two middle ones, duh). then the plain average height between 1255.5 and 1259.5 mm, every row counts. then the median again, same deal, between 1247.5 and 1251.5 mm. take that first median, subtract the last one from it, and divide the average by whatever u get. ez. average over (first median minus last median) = 5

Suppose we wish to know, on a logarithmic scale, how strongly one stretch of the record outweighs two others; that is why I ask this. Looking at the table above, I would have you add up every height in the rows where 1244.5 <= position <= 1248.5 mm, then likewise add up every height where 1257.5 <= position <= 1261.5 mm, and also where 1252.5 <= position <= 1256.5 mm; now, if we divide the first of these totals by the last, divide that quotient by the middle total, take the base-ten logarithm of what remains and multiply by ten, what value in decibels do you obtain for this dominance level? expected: -10.53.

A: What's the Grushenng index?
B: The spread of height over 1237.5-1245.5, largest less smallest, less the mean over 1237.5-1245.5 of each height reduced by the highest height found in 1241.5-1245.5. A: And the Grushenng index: 0.91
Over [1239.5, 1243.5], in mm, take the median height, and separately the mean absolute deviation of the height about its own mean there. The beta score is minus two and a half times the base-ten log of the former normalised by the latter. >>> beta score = -3.03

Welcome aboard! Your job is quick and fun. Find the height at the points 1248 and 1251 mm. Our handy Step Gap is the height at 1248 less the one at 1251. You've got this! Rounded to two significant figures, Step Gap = 0.30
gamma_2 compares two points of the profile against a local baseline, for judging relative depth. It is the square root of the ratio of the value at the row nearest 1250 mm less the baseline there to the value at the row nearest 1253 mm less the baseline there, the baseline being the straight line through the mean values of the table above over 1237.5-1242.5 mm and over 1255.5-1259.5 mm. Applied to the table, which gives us 1.1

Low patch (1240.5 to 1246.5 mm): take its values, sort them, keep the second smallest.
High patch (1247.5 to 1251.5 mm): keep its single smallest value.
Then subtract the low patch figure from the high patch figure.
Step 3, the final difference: -0.82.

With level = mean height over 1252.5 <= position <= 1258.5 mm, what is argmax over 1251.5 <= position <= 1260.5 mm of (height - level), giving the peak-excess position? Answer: 1252 mm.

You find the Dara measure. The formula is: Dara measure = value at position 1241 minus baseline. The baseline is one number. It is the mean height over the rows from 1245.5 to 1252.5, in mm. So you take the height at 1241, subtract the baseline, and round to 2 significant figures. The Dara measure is 1.3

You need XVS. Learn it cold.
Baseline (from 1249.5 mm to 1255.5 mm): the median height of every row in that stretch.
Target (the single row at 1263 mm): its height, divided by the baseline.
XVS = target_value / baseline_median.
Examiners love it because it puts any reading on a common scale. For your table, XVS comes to 1.16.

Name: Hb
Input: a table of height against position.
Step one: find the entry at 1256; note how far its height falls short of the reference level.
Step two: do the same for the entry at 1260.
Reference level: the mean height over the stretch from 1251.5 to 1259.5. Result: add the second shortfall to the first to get -0.12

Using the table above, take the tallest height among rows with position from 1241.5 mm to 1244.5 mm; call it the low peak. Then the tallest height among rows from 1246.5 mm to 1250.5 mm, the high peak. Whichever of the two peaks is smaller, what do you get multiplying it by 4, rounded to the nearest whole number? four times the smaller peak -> 18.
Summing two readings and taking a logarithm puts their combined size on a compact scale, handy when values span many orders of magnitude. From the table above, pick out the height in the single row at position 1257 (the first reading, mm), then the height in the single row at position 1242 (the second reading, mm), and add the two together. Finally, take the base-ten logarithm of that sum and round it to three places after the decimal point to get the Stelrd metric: 0.911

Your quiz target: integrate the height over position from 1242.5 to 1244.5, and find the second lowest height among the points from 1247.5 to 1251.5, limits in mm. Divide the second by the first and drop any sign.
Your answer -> 0.40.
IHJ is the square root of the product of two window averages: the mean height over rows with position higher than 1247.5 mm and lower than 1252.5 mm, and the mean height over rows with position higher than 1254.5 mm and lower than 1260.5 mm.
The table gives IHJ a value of 3.8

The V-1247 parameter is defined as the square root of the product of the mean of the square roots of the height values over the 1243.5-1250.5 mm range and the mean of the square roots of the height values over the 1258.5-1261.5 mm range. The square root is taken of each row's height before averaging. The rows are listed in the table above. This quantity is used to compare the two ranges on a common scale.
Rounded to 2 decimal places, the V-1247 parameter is 2.02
